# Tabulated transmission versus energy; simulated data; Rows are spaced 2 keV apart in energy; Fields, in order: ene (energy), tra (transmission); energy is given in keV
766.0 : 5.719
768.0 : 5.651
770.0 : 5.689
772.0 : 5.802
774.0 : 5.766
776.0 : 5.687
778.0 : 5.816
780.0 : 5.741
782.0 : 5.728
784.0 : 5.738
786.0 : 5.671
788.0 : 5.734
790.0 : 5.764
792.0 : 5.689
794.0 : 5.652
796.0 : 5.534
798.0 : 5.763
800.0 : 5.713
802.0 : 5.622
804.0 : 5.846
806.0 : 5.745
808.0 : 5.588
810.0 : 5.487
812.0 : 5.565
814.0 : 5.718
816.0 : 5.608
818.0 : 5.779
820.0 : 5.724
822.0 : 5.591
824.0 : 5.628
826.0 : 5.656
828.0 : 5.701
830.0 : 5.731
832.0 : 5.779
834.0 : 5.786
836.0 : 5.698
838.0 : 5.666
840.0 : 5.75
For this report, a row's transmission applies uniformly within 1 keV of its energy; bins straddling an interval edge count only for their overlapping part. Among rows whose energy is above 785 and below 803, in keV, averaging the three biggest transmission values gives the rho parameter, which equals 5.75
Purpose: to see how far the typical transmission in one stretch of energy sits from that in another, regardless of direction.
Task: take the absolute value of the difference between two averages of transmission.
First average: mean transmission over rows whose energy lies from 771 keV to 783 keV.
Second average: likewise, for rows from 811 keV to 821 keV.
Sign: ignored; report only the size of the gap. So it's 0.08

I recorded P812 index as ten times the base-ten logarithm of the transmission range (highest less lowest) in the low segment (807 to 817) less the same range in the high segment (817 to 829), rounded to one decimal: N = -13.7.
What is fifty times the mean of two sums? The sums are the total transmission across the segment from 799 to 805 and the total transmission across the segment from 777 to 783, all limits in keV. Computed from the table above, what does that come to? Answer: 862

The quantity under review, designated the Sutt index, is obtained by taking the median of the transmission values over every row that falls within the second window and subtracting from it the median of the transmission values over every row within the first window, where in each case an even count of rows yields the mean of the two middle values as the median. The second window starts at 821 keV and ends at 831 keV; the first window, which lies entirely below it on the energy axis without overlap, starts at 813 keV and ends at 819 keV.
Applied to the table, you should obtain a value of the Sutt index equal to -0.062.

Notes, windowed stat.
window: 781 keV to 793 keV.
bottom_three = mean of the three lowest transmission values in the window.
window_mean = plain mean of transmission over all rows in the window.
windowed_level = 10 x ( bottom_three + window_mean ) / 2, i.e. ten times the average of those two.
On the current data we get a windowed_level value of 57.1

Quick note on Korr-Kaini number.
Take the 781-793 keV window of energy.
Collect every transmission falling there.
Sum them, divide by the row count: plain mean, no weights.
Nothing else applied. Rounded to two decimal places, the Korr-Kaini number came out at 5.72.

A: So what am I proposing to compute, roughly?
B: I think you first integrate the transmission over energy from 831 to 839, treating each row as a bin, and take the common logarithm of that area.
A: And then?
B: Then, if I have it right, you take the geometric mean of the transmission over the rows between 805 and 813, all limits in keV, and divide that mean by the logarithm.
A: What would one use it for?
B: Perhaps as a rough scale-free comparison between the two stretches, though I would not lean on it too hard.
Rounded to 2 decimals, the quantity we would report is 3.37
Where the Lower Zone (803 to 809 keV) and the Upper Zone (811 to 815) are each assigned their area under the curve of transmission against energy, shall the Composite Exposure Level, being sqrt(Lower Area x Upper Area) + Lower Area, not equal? 62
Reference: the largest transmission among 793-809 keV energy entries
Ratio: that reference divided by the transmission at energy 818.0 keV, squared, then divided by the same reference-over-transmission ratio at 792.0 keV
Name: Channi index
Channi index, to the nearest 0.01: 1.00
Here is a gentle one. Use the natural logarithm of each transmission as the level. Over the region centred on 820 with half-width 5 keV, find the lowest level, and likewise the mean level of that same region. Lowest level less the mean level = -0.013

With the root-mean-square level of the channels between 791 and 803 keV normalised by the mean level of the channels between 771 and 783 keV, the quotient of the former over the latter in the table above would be 0.984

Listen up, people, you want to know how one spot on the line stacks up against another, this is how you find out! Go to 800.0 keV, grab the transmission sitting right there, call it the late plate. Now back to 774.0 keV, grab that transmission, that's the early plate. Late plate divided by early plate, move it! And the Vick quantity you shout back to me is 0.99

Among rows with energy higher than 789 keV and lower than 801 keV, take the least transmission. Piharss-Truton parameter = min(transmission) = 5.534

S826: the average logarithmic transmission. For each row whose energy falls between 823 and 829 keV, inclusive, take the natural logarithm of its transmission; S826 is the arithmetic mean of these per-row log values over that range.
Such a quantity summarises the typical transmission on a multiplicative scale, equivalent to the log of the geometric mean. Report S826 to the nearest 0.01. 1.73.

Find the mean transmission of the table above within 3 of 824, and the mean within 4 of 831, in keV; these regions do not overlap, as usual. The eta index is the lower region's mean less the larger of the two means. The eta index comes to -0.124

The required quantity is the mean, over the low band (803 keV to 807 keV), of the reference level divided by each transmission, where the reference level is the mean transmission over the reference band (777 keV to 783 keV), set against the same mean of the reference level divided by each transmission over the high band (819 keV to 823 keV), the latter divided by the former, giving 1.02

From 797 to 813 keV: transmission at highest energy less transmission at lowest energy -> -0.20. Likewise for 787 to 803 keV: -0.11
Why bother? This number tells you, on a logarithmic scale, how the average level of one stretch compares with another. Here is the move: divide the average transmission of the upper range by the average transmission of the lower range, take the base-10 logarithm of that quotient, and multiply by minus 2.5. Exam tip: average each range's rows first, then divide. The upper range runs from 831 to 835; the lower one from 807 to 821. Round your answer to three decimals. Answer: -0.027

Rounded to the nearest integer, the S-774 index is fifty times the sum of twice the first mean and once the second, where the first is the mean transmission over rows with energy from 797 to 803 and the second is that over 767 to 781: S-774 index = 857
